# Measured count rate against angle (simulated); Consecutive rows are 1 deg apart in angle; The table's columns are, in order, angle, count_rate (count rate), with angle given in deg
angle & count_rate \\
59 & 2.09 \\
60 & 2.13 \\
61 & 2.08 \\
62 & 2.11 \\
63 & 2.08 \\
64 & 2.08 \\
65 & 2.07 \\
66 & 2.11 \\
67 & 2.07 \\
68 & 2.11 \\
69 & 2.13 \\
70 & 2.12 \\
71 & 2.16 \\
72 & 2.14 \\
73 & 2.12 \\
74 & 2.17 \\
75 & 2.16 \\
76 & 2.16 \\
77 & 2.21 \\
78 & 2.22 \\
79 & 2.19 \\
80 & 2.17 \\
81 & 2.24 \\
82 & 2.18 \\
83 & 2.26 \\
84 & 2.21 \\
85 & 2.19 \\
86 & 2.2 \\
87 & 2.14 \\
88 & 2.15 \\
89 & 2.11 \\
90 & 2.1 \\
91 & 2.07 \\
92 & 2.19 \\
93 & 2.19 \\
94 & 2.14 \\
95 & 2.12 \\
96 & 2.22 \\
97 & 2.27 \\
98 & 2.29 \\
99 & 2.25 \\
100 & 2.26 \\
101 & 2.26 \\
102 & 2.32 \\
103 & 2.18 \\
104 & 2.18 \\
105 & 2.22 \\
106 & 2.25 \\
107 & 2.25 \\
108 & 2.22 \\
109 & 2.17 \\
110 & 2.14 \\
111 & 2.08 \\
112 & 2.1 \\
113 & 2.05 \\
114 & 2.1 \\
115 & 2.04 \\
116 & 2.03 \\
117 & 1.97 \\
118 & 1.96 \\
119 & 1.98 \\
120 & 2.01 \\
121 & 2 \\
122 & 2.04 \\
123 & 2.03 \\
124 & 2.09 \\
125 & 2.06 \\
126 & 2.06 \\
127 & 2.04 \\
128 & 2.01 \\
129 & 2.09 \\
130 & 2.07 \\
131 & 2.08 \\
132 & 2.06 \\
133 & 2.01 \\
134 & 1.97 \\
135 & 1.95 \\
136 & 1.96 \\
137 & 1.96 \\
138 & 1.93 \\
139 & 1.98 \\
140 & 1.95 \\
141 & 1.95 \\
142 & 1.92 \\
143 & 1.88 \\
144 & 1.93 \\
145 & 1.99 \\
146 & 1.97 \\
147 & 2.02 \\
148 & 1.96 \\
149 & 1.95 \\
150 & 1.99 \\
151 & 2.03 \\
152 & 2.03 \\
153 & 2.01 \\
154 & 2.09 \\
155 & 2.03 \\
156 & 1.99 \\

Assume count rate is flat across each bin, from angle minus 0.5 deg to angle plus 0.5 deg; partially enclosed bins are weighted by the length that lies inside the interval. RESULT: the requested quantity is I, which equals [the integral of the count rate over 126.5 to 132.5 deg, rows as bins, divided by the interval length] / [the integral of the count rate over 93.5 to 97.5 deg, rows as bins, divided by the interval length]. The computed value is 0.94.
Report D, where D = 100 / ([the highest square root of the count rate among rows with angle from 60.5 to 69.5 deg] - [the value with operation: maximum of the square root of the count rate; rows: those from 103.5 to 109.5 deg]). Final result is -2466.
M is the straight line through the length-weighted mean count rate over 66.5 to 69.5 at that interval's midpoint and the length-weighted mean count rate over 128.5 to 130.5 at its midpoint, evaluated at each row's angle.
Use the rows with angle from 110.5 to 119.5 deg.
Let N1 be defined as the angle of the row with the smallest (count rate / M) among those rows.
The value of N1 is 118 deg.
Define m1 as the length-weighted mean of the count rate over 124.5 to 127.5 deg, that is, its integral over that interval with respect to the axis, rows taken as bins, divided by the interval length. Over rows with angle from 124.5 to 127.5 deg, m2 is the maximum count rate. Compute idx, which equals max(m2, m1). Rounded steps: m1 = 2.05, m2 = 2.06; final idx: 2.06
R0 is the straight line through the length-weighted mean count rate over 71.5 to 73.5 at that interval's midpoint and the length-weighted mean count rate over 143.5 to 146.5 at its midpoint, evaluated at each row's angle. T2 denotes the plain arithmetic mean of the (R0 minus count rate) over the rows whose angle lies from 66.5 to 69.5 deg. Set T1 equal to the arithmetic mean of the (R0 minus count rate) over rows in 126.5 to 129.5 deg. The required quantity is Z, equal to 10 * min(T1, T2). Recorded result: -0.4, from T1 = -0.044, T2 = 0.04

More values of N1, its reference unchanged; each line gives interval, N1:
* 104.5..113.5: 113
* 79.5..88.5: 87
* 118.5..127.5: 119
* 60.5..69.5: 65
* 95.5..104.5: 103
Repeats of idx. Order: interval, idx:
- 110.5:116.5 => 2.10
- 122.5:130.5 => 2.09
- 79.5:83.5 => 2.26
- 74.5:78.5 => 2.22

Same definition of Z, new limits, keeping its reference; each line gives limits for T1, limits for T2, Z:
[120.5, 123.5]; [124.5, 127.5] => -0.5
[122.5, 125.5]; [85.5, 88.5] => -0.7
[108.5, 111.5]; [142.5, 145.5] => -0.9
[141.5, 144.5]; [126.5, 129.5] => -0.4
